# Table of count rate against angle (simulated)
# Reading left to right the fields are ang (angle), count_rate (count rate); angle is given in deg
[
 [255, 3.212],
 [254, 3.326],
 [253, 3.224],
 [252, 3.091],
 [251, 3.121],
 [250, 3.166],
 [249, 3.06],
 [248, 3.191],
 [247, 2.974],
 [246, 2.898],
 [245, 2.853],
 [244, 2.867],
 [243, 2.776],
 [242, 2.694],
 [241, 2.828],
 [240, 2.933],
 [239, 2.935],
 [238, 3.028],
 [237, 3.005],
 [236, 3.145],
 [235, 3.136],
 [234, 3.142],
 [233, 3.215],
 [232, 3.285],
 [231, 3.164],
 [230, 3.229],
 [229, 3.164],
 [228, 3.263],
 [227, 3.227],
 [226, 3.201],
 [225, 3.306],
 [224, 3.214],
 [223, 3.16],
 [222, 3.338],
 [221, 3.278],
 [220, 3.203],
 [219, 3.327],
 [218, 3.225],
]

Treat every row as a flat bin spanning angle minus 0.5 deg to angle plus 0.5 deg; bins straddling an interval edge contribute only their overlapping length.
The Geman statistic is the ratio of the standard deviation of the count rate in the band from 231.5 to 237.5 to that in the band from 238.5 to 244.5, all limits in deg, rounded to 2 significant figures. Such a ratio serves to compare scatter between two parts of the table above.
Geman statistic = 1.0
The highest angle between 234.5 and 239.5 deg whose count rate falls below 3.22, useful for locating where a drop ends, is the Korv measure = 239 deg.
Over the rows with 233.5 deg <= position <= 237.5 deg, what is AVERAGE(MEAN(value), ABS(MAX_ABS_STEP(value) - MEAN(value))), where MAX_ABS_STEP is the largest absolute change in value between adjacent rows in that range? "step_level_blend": 3.04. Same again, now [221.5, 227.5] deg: 3.15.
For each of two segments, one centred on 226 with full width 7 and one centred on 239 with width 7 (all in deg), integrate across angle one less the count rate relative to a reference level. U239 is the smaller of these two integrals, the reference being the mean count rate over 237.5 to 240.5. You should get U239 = -0.60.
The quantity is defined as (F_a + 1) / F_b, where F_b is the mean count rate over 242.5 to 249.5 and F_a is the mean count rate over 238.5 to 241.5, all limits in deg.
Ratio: 1.32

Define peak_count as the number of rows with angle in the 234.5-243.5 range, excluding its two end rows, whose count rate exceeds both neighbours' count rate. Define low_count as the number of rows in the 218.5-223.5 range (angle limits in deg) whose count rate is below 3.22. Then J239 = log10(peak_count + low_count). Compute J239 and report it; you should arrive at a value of 0.602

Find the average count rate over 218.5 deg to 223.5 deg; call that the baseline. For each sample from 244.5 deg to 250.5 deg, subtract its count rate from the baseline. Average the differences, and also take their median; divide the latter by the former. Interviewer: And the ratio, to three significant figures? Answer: 1.03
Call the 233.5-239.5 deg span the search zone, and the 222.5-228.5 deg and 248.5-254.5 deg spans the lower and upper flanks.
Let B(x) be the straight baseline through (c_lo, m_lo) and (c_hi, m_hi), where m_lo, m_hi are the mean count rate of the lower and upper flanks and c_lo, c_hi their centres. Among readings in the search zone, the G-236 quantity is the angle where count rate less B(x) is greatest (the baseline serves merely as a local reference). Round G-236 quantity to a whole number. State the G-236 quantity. 236 deg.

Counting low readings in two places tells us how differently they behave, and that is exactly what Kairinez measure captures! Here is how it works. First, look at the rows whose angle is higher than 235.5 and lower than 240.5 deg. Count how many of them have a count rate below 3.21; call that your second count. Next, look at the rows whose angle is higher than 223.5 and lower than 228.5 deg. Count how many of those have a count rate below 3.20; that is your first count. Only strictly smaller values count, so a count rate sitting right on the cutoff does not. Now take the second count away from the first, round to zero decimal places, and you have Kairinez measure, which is -5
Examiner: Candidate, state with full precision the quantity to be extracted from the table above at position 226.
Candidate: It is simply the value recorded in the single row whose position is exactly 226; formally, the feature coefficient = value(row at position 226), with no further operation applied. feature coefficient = 3.201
